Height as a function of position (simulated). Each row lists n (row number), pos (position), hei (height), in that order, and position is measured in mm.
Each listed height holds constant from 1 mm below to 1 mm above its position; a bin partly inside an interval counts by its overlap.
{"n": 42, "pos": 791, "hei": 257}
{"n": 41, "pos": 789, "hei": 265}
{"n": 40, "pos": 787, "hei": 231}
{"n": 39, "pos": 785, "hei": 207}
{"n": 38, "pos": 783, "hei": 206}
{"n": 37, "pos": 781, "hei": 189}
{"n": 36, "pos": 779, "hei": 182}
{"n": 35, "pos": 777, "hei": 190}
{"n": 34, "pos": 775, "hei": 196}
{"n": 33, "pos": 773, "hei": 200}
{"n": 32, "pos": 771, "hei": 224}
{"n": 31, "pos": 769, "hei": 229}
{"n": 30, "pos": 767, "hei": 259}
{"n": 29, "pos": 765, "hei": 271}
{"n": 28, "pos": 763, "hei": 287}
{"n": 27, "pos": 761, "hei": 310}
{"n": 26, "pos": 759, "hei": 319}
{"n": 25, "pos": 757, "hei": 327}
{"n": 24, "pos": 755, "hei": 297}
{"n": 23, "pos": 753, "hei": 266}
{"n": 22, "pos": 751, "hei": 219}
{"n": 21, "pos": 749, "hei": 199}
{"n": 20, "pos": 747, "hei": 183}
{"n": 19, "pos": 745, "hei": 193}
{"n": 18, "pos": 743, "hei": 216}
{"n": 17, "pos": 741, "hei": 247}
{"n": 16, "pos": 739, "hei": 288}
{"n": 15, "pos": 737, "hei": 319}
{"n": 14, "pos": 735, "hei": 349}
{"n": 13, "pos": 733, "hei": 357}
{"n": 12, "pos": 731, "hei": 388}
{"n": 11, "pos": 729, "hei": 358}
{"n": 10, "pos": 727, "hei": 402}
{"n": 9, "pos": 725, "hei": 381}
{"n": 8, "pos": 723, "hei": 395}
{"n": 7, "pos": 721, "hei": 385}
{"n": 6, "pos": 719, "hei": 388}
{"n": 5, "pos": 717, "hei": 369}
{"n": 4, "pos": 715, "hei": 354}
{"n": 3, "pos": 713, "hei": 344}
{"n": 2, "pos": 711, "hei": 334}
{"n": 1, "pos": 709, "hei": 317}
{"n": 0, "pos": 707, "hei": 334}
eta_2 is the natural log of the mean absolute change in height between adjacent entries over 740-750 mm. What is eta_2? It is 3.0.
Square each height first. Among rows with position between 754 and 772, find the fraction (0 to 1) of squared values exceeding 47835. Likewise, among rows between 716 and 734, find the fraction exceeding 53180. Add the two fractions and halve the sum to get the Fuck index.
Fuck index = 1.0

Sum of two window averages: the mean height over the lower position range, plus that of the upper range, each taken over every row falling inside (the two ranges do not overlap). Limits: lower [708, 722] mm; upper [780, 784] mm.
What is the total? 553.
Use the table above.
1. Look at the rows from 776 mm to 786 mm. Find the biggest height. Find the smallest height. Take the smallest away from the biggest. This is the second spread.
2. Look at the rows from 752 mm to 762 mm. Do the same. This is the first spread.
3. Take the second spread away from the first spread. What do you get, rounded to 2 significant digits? 36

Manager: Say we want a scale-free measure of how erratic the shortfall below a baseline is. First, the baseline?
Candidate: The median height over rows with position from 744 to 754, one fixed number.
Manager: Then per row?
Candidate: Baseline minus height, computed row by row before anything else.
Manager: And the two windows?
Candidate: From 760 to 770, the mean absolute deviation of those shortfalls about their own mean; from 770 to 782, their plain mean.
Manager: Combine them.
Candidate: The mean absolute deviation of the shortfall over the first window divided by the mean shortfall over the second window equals 10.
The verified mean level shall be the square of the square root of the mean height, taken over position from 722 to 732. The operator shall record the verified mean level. 385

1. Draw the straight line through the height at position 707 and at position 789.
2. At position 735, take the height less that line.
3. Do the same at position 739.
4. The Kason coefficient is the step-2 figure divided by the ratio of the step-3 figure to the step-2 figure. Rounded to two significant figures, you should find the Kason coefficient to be -78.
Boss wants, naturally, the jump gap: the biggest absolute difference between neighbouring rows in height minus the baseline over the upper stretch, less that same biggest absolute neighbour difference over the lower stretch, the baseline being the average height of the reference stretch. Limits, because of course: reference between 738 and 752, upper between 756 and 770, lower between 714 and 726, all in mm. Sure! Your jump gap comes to 11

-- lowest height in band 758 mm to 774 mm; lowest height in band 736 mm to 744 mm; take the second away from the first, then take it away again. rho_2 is -232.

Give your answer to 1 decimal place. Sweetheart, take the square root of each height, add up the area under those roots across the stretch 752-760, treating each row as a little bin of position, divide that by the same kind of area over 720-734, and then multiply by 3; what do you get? 1.5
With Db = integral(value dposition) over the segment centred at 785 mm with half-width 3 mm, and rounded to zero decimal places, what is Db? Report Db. 1288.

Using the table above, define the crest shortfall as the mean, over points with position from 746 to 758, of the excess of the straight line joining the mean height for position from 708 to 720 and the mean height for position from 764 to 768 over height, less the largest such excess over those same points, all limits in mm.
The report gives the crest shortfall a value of -74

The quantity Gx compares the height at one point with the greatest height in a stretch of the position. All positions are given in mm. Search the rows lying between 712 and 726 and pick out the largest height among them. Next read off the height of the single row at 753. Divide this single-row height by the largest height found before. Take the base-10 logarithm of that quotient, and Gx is -0.17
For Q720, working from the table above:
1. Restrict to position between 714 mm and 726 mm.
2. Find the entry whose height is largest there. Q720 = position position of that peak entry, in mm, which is 723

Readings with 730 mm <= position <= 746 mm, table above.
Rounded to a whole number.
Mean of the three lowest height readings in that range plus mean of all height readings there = 513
